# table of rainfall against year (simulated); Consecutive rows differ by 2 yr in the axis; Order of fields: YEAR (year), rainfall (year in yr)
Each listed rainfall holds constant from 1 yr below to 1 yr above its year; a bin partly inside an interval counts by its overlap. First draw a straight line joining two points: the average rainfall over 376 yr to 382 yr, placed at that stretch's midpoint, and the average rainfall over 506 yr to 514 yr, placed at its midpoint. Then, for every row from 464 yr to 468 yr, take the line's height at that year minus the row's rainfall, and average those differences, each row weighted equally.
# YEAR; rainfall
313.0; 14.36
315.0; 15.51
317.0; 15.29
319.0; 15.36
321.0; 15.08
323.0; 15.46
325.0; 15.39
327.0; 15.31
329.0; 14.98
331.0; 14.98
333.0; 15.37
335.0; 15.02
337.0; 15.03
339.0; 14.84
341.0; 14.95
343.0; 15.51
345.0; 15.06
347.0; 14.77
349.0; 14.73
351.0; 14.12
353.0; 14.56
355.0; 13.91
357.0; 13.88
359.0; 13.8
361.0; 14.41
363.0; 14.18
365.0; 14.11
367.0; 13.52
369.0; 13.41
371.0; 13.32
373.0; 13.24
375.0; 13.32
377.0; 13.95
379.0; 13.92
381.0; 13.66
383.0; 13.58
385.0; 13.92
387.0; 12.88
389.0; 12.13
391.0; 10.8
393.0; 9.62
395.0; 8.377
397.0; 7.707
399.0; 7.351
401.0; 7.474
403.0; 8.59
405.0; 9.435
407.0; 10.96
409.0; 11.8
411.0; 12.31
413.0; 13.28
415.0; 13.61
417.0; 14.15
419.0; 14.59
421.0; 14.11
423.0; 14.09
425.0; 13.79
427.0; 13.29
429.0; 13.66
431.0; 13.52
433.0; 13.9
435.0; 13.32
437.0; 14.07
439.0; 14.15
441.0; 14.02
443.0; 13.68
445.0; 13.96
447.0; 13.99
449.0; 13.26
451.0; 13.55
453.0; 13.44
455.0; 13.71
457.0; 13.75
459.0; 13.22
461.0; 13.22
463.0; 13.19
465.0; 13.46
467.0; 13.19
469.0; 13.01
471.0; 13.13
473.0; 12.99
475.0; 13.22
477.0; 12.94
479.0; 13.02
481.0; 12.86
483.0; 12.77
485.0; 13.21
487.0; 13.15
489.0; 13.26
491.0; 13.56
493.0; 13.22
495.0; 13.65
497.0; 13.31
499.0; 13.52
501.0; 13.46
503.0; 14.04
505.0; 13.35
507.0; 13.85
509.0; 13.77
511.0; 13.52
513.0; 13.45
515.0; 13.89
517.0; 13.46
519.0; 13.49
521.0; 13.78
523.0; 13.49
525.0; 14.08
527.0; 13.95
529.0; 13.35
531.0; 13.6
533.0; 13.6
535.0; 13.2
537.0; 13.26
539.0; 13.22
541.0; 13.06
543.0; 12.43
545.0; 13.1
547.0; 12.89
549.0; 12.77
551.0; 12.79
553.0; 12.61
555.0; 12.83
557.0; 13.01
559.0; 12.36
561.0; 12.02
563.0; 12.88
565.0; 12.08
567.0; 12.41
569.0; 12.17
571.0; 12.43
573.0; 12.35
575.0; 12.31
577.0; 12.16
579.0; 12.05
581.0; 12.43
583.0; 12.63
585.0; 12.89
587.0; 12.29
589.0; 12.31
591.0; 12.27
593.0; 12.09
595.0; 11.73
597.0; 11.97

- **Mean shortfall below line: 0.39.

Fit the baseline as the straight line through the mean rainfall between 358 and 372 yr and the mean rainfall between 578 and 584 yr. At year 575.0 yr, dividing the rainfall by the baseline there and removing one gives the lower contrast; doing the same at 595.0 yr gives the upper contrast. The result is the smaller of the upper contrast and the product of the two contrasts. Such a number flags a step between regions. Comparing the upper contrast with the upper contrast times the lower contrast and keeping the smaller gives -0.044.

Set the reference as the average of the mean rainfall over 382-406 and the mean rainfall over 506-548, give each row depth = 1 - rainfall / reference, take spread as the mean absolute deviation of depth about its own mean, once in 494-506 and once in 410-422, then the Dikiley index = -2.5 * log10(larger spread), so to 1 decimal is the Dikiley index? 3.2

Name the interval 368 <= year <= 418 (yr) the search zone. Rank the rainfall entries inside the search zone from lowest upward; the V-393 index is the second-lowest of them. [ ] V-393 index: 7.474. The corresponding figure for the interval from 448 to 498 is 12.86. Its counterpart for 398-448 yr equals 7.474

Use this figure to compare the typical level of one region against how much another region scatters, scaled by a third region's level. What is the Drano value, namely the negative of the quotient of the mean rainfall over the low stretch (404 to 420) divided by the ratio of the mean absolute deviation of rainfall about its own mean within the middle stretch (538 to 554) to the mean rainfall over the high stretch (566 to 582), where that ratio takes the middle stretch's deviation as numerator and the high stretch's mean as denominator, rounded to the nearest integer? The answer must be -737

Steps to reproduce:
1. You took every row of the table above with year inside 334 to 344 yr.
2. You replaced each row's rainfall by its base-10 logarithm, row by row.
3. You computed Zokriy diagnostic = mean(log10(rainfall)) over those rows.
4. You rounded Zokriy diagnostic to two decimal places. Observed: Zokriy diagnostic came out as 1.18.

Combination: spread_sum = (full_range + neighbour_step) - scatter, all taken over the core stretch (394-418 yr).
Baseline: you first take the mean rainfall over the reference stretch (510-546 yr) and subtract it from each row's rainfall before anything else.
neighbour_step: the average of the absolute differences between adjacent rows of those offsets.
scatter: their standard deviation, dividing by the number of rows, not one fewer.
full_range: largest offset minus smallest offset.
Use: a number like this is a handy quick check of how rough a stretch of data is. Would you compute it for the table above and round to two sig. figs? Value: 5.1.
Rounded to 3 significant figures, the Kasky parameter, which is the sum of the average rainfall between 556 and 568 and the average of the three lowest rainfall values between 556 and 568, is 24.6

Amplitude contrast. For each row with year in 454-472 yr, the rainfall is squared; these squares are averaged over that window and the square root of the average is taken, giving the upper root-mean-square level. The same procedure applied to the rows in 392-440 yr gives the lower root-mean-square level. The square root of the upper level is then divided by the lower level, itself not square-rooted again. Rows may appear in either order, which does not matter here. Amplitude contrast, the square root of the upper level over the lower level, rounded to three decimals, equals 0.299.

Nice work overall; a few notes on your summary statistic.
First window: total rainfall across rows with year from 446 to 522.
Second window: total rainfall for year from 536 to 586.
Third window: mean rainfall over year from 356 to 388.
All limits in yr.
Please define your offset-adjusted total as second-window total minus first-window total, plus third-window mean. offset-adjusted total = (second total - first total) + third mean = -180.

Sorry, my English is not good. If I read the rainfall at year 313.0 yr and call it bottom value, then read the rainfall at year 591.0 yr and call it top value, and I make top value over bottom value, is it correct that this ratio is 0.85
